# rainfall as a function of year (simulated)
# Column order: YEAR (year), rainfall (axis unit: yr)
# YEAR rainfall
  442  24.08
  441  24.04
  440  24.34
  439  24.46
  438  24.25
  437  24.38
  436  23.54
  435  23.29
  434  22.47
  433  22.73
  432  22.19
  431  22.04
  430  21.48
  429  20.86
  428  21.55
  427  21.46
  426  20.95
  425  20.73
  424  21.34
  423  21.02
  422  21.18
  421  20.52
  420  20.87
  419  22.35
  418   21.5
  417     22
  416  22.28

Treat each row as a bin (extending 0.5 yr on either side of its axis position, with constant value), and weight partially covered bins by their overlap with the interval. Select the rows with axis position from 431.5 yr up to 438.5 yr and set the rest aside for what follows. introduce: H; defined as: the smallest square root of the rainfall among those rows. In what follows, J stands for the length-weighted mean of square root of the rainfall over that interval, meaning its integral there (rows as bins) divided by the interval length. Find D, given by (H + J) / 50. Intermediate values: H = 4.71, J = 4.82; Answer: 0.191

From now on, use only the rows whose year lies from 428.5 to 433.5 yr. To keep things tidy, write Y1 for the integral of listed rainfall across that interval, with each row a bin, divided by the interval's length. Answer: 21.9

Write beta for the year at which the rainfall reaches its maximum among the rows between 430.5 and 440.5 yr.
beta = 439 yr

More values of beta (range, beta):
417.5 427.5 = 419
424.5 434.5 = 433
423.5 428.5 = 428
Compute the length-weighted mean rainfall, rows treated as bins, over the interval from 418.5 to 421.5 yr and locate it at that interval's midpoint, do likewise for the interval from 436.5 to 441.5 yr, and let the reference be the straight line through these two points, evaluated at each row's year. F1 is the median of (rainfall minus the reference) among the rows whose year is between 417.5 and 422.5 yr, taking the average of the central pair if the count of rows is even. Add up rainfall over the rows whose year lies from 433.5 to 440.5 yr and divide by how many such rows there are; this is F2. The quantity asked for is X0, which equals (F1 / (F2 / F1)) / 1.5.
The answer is 0.0040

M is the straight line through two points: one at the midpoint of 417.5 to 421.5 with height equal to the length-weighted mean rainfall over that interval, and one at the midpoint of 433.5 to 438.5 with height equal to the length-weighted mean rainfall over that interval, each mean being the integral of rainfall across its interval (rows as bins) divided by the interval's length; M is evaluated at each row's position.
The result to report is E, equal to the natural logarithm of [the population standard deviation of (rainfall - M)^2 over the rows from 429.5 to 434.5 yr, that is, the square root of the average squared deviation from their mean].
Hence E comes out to -0.8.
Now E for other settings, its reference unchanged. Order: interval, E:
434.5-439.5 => -1.9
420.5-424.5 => -1.2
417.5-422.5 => -0.8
